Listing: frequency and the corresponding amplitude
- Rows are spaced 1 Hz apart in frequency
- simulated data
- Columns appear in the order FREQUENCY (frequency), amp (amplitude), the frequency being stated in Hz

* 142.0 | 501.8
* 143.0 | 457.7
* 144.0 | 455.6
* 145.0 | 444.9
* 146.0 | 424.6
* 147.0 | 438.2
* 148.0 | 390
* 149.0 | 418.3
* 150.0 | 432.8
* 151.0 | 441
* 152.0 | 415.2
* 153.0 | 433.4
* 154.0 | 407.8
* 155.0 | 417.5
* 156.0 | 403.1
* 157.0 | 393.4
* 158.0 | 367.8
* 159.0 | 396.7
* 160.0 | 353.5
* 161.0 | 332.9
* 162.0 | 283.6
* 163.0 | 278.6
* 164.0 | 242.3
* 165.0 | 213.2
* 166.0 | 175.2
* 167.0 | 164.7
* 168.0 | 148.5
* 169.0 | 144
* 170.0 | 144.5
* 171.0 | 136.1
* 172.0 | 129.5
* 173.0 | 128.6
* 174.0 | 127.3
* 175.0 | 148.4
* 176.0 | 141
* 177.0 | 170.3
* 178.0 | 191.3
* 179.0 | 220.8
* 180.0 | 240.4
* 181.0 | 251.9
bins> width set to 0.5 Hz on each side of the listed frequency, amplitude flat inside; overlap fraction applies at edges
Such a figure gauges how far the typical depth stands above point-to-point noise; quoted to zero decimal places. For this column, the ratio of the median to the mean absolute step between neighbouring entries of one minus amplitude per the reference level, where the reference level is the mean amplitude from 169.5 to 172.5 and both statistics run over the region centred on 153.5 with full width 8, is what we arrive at -18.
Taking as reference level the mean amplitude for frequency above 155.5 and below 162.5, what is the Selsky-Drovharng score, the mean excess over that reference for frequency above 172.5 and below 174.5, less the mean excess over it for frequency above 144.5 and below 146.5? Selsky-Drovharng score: -307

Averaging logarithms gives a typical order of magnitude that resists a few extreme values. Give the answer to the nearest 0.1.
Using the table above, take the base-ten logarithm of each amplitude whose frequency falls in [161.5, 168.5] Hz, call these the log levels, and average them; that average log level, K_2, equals 2.3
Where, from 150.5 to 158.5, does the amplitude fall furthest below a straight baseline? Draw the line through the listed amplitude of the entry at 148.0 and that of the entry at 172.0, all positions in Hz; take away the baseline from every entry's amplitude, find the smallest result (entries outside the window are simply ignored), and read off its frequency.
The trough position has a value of 152.0 Hz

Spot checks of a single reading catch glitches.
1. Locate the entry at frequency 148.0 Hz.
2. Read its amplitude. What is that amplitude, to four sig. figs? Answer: 390.0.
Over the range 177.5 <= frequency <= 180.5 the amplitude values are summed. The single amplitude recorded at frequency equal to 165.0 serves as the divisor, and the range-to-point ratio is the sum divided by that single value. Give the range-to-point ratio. 3.1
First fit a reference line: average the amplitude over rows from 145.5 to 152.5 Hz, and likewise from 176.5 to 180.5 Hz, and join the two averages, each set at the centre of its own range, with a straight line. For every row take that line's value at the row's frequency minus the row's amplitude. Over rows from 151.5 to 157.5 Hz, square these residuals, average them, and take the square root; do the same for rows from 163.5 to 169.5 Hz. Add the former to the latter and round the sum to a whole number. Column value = 146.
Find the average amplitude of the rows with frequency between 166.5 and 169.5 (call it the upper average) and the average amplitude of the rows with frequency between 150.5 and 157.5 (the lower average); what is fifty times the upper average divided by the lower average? 18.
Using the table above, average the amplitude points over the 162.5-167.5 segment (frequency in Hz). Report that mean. 215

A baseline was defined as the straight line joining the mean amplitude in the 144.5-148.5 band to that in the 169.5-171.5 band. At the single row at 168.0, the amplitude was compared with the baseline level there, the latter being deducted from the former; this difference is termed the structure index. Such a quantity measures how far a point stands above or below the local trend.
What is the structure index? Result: -21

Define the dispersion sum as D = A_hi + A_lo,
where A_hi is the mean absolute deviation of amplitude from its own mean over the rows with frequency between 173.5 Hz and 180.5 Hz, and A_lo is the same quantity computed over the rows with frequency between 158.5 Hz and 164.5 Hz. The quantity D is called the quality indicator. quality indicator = 81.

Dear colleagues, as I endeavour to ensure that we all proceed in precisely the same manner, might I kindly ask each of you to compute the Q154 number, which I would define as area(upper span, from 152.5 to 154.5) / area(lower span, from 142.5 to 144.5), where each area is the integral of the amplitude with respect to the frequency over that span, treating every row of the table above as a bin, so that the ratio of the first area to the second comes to 0.9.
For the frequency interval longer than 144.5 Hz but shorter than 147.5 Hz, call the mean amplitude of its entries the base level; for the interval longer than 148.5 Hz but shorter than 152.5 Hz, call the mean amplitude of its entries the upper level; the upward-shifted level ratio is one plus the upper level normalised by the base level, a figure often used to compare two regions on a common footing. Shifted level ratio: 1.98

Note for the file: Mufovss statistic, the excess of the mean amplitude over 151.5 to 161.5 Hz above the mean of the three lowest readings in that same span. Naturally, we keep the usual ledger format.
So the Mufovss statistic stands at 41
